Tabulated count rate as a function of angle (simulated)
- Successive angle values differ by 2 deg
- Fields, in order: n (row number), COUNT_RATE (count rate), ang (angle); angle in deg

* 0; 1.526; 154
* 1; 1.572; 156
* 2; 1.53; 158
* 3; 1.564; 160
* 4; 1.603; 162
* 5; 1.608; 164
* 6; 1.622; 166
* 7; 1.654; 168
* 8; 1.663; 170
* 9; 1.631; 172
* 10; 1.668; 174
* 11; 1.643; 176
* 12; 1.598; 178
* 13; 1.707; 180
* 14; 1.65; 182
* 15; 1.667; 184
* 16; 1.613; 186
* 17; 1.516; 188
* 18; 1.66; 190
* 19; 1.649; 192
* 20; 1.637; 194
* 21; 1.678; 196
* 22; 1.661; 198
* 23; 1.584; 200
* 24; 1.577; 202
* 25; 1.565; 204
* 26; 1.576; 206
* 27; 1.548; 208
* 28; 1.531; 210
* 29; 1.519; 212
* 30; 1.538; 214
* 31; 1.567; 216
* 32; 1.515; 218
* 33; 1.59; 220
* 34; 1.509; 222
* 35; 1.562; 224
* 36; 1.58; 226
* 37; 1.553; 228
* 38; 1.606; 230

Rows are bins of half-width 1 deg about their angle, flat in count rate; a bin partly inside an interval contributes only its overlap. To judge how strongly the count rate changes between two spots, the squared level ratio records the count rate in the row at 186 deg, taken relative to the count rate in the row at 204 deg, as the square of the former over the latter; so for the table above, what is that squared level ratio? 1.06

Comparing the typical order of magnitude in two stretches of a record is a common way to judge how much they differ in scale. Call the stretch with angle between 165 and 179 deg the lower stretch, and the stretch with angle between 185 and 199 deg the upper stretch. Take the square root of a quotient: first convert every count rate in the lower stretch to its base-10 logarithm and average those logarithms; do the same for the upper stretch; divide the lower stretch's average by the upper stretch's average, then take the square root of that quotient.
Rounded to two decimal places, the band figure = 1.01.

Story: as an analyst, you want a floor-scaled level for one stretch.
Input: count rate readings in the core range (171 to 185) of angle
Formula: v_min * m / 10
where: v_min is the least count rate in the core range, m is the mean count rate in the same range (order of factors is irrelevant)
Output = 0.264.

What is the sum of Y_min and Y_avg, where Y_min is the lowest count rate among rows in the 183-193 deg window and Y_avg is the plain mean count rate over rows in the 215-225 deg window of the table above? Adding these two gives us 3.065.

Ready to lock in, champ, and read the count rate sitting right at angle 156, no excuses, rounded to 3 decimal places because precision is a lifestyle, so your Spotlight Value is 1.572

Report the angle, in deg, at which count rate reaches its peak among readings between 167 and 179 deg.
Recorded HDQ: 174 deg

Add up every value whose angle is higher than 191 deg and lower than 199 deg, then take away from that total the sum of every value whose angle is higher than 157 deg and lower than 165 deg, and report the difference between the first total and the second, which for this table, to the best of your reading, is 0.320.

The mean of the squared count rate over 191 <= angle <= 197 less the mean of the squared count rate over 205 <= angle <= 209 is 0.30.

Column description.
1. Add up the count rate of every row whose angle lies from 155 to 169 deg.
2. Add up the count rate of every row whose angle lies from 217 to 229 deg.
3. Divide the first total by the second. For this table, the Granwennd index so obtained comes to 1.2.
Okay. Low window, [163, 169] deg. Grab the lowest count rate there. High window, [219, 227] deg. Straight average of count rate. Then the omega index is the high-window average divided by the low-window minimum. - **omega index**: 0.97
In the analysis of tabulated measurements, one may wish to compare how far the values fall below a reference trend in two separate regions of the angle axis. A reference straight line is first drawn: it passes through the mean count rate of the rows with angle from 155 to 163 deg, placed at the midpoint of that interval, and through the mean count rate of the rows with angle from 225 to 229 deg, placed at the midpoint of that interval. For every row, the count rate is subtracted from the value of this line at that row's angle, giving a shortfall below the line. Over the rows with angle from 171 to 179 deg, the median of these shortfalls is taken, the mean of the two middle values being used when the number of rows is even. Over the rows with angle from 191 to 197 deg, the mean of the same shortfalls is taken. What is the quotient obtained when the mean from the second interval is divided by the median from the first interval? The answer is 1.3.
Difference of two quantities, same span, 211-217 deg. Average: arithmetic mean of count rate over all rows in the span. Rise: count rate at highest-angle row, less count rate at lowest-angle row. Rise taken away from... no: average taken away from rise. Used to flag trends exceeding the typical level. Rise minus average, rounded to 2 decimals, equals -1.49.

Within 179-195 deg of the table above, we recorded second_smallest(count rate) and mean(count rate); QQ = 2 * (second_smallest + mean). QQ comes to 6.50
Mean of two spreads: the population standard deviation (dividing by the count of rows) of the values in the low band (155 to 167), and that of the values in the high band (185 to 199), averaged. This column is 0.041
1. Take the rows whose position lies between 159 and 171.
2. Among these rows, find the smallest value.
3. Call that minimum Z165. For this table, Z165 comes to 1.564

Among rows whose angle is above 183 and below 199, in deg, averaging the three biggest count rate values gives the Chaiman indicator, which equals 1.67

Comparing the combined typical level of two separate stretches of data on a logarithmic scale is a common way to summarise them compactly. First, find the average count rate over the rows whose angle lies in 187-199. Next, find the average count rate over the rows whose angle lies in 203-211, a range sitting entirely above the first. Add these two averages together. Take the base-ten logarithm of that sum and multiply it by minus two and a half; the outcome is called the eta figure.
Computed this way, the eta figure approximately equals -1.26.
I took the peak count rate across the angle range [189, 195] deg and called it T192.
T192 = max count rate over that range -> 1.66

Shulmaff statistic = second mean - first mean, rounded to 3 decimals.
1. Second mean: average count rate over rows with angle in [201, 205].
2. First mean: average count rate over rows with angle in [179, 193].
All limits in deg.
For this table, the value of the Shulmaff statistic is -0.066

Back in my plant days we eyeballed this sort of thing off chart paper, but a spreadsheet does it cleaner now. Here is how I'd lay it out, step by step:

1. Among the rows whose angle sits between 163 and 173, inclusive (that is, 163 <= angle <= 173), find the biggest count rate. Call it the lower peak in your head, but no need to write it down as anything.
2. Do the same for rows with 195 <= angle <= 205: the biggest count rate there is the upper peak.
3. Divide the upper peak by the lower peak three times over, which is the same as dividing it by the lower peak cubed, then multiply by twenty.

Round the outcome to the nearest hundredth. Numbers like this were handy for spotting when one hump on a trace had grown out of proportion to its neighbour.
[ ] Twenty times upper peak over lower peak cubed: 7.30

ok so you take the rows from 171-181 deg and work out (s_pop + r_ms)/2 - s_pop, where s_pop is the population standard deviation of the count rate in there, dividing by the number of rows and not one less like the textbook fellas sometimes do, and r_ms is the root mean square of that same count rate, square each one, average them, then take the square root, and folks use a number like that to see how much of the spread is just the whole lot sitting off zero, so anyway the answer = 0.807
